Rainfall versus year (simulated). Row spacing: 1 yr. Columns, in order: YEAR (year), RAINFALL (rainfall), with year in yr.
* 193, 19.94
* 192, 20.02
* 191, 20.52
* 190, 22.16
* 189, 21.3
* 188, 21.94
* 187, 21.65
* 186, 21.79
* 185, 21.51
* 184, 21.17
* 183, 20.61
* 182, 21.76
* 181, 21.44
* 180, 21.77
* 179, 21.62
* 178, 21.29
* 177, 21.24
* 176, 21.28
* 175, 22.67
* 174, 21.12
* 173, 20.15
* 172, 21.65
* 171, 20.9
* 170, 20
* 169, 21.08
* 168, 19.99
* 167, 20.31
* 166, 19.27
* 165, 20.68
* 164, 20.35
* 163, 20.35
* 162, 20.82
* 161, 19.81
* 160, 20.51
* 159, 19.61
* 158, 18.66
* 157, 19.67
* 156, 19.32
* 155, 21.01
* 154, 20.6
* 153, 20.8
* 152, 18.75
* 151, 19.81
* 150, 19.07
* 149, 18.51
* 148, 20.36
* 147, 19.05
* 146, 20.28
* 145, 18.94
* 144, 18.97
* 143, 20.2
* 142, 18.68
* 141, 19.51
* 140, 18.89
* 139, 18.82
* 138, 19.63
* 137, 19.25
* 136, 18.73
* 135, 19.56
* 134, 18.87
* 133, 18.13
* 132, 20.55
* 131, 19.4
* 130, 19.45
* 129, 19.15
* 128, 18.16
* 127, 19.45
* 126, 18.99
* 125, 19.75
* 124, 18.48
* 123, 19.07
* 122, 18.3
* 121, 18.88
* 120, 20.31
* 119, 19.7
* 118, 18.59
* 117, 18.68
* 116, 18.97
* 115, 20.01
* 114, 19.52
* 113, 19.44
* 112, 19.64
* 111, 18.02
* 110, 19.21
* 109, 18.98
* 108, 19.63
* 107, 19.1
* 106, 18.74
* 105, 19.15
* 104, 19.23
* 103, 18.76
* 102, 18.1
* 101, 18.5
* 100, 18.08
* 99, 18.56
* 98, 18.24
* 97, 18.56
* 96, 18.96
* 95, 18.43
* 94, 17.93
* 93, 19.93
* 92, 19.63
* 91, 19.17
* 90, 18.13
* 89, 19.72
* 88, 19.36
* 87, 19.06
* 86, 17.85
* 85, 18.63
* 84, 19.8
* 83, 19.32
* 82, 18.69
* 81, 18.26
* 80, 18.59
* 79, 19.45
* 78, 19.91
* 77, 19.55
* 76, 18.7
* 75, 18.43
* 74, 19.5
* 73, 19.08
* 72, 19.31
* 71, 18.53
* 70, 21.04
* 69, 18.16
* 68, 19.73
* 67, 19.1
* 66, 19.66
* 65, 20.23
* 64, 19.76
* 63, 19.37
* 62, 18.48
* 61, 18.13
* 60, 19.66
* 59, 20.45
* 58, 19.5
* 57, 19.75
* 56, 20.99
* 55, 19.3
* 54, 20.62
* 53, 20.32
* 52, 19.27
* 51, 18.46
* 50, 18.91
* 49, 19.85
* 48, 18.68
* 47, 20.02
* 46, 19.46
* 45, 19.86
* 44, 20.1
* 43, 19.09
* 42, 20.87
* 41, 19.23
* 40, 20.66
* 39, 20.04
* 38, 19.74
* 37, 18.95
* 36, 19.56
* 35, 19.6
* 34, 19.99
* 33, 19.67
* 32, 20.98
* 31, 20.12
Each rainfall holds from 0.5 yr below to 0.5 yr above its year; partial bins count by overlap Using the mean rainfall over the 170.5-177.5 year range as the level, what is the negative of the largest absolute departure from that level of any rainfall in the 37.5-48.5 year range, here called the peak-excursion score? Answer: -2.61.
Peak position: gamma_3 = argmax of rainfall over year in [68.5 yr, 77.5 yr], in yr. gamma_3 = 70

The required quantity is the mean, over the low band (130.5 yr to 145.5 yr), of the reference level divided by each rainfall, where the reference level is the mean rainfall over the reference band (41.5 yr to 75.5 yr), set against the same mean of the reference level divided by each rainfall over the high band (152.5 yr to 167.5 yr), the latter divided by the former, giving 0.95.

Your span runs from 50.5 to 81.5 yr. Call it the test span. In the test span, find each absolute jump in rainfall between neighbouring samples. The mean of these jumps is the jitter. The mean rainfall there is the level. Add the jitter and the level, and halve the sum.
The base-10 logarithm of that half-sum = 1.006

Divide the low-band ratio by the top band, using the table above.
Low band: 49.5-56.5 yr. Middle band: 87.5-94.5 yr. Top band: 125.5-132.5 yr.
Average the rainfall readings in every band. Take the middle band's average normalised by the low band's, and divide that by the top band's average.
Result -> 0.0503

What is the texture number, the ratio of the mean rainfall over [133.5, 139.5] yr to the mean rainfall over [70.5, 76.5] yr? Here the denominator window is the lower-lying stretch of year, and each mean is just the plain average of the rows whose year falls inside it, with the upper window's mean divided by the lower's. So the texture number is 1.01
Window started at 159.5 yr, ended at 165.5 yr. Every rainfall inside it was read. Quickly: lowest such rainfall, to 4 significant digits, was 19.81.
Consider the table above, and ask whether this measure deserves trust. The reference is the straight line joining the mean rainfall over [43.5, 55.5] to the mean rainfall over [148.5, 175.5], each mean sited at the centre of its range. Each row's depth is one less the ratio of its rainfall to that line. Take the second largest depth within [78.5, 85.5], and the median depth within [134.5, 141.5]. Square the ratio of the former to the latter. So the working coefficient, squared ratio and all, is 2.1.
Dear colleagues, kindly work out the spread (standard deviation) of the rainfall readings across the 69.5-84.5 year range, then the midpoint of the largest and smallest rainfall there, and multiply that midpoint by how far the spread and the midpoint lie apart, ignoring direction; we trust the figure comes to 372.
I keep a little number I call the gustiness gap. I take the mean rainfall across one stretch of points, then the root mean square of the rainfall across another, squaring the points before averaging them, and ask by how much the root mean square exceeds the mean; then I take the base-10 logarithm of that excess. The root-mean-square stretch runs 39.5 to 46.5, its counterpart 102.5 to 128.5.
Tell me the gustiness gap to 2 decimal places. -0.10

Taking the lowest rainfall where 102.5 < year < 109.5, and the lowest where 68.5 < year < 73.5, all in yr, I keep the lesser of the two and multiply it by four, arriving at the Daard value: 72.6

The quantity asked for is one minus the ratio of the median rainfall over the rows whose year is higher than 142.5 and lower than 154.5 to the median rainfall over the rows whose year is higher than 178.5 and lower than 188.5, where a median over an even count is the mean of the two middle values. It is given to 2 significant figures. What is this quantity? 0.10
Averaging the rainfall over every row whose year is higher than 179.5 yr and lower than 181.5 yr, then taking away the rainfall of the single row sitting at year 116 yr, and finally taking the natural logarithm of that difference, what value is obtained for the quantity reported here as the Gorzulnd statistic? 1.0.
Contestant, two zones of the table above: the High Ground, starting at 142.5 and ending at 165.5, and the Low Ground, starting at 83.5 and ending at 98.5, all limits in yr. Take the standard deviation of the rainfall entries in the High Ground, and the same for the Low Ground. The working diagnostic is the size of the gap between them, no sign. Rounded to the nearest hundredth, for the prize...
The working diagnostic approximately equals 0.09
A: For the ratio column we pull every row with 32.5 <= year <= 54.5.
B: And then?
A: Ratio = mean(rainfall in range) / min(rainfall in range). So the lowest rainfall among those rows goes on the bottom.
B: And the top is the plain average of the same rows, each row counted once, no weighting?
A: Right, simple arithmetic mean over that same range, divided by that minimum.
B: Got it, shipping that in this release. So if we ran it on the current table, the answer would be 1.07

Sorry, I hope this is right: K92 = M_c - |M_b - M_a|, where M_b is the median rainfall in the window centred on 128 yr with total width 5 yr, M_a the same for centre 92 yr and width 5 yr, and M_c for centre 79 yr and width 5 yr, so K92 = 19.4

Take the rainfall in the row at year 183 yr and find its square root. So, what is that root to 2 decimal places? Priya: 4.54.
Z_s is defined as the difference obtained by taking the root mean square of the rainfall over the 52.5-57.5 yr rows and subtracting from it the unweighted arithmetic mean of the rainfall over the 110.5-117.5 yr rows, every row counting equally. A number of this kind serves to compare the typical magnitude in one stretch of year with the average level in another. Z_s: 1.0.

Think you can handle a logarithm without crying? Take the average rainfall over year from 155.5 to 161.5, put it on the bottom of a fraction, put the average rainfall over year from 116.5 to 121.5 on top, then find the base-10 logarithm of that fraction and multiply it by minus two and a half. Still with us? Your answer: 0.02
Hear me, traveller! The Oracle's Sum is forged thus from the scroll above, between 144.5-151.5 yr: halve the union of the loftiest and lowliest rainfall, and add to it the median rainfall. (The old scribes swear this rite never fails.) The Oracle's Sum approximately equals 38.5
